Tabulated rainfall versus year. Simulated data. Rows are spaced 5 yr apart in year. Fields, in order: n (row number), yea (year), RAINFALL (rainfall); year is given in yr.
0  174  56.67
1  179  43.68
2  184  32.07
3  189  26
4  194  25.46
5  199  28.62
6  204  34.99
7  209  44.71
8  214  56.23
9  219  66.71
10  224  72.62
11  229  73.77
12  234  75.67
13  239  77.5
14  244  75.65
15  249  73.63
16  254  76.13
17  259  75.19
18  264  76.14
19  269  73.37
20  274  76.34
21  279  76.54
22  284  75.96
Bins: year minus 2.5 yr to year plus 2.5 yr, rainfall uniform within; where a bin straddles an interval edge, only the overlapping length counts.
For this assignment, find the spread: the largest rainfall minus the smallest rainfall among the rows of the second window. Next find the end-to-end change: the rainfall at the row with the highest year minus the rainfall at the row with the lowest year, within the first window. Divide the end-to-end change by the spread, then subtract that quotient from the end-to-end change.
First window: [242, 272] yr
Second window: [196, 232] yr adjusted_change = -2.2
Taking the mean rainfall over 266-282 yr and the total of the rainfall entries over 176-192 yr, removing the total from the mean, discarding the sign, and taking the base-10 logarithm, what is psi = 1.4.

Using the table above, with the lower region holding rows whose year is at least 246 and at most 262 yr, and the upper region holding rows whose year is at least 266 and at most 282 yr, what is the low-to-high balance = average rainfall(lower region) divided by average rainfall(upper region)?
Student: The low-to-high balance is 0.99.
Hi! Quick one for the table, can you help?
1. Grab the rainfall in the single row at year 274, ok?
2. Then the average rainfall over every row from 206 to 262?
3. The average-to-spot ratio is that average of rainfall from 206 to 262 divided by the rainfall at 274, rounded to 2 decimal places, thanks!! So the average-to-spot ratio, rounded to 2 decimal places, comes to 0.91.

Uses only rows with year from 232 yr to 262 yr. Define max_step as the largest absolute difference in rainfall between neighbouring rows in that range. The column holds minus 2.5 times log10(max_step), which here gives -1.0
